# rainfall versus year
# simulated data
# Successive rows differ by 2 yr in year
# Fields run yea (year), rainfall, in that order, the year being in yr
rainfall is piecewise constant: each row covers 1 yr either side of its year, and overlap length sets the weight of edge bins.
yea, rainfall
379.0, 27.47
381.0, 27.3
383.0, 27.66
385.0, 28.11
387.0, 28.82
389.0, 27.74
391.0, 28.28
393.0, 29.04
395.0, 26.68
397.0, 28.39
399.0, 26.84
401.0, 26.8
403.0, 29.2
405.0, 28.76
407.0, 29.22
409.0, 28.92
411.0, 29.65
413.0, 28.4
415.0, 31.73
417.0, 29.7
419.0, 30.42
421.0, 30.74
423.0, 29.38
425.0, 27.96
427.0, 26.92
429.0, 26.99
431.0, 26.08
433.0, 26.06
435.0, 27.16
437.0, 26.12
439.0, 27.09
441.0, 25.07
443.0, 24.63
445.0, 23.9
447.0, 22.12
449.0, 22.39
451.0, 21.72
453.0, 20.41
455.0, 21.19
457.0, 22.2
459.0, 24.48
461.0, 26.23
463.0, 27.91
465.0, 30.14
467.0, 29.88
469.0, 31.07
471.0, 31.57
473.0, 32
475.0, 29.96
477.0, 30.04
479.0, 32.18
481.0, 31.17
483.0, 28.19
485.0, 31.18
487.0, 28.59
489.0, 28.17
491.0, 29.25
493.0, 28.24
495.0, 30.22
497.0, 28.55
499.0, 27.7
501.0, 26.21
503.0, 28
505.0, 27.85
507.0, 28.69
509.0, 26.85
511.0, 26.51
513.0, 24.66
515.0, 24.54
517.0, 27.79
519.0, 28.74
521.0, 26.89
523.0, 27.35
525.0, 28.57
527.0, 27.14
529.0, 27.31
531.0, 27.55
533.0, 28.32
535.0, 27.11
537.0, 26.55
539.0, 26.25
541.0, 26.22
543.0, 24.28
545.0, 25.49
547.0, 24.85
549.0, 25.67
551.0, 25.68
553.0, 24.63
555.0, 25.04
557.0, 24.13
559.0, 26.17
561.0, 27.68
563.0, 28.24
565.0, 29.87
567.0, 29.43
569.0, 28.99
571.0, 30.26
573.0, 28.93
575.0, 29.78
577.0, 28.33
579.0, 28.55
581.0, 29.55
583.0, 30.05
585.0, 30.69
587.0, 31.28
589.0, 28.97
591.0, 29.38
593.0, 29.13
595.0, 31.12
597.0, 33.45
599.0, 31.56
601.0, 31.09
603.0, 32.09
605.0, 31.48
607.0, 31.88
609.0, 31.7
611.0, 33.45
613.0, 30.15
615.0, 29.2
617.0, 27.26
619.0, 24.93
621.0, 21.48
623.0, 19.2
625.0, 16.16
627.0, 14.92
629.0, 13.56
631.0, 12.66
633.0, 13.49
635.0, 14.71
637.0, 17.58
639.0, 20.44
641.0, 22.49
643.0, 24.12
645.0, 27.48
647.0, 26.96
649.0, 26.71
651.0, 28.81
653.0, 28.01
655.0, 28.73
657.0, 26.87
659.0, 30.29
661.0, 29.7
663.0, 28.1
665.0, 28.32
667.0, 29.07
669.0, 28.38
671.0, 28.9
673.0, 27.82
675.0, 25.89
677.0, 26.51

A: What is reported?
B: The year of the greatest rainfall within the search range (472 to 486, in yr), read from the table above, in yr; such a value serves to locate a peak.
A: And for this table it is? 479.0 yr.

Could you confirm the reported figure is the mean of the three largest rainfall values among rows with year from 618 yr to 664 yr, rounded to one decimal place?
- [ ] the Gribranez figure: 29.6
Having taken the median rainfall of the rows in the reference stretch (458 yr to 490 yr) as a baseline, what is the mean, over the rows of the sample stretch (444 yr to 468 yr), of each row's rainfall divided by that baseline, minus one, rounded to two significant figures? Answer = -0.19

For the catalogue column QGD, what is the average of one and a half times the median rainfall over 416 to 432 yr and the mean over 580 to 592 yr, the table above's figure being 36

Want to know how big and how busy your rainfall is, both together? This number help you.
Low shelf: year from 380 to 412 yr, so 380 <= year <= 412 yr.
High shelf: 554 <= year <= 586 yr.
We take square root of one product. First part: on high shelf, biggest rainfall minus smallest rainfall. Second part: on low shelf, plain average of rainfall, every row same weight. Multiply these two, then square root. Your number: 14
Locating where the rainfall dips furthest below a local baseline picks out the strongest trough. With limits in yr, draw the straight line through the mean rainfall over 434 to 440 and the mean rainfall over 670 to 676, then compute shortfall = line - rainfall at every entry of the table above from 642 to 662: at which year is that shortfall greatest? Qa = 643.0 yr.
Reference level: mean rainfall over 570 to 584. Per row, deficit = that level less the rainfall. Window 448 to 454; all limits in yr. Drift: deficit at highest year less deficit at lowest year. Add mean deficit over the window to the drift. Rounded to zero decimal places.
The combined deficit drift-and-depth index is 10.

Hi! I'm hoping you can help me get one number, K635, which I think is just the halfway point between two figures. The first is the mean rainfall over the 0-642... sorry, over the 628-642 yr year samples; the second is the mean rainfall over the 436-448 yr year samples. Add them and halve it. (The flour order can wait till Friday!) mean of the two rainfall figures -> 20.6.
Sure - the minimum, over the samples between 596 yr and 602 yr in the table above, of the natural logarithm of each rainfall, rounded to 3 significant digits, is 3.44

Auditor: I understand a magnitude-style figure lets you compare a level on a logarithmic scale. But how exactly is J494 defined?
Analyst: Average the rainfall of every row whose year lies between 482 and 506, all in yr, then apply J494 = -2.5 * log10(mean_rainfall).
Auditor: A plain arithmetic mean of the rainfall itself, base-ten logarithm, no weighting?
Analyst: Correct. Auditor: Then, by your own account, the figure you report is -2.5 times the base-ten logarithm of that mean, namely -3.64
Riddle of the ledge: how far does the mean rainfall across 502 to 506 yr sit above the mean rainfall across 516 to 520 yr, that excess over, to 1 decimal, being -0.3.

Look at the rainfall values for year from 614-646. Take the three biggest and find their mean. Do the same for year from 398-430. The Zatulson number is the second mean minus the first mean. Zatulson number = 3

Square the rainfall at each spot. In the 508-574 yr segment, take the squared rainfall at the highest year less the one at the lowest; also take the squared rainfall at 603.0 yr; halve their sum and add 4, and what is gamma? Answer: 577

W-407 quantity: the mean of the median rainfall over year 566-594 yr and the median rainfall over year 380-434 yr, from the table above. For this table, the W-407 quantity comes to 28.9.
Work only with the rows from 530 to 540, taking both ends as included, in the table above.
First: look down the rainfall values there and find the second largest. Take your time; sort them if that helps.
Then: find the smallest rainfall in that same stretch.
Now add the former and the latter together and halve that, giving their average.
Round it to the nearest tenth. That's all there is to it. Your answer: 26.9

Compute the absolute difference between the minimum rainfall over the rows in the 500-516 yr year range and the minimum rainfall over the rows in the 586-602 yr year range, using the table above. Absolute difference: 4.4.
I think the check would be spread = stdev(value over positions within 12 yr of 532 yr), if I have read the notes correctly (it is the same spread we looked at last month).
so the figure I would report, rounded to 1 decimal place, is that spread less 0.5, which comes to 0.6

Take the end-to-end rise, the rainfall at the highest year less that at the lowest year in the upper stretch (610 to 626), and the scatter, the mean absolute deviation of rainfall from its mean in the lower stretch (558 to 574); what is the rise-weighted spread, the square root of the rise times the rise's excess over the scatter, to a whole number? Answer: 18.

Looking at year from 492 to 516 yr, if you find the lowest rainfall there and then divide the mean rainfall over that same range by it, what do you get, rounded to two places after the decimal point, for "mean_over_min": 1.11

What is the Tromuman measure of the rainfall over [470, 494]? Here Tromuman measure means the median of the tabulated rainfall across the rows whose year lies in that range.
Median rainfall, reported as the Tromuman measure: 30.0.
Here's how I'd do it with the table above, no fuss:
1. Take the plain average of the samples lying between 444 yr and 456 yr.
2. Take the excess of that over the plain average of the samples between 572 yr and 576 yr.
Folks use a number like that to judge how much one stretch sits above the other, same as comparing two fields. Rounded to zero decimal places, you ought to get -7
